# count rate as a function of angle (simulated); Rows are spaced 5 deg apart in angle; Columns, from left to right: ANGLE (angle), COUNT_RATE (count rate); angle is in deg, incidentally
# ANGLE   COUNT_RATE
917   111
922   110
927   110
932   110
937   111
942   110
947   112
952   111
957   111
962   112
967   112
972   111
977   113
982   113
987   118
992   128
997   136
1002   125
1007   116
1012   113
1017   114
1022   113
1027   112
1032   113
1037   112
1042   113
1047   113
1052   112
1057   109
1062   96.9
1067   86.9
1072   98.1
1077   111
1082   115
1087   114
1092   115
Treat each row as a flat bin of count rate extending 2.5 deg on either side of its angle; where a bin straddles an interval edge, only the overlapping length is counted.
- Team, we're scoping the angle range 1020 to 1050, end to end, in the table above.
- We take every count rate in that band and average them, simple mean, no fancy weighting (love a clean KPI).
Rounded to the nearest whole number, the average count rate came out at 113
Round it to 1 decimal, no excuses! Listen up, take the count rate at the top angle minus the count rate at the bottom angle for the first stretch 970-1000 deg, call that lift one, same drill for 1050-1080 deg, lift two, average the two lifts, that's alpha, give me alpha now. 12.0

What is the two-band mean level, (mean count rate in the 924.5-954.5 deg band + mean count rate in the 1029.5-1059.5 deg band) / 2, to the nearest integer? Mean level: 111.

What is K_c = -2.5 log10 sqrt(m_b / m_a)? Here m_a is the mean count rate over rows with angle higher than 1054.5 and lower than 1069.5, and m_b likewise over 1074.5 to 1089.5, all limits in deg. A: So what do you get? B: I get -0.08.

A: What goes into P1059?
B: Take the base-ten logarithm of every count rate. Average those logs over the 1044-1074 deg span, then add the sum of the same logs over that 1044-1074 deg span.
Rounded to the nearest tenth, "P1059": 14.1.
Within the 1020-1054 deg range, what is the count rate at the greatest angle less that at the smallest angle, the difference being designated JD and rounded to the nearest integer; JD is -1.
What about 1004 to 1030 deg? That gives -4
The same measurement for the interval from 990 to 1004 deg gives -3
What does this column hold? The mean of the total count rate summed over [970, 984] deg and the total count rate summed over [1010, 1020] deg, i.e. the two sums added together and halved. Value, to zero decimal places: 282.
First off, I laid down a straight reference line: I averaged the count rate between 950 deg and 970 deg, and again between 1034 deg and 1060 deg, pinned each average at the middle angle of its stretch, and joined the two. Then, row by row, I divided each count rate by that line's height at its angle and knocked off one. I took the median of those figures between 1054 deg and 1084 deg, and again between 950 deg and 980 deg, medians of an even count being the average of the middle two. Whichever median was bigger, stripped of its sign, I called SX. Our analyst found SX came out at 0.000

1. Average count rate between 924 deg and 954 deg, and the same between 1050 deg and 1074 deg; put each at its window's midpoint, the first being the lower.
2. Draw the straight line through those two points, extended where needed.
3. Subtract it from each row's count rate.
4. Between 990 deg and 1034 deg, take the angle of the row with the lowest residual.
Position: 1012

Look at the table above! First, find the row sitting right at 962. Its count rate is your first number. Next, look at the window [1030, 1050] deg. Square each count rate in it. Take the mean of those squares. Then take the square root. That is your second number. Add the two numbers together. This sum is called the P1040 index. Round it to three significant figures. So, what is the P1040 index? 225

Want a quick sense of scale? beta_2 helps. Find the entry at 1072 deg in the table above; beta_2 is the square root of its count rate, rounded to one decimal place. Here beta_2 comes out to 9.9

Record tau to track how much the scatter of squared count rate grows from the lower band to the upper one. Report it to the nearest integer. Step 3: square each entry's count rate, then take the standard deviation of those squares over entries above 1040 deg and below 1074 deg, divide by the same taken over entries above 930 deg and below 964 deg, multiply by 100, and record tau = 1143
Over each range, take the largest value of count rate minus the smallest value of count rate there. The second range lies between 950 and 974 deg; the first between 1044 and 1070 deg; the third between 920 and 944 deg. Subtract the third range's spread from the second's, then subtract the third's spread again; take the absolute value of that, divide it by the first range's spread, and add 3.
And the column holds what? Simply 3.0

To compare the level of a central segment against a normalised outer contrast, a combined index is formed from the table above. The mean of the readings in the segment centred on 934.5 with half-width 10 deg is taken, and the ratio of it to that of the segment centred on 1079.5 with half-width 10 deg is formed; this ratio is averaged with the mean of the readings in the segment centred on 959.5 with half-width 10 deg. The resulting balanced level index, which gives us 56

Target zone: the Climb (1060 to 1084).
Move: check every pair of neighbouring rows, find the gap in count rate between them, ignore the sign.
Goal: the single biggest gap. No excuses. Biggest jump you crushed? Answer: 12.9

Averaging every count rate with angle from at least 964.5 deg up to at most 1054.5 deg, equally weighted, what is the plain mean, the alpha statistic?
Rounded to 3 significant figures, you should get 116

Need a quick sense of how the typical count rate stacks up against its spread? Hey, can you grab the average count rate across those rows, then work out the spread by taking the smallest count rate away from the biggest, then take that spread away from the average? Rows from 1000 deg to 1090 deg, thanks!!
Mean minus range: 72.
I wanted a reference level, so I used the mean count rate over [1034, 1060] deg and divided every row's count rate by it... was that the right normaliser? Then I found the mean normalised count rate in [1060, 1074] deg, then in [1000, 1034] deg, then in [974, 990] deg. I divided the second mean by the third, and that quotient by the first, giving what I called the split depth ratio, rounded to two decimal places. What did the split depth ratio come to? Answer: 1.19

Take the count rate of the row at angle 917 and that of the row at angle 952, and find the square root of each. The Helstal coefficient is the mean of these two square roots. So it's 10.5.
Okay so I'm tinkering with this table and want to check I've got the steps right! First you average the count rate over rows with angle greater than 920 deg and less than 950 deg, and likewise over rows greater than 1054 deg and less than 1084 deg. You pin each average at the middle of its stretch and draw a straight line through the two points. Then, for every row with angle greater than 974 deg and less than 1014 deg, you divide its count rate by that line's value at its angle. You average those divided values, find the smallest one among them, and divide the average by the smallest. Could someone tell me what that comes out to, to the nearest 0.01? 1.07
